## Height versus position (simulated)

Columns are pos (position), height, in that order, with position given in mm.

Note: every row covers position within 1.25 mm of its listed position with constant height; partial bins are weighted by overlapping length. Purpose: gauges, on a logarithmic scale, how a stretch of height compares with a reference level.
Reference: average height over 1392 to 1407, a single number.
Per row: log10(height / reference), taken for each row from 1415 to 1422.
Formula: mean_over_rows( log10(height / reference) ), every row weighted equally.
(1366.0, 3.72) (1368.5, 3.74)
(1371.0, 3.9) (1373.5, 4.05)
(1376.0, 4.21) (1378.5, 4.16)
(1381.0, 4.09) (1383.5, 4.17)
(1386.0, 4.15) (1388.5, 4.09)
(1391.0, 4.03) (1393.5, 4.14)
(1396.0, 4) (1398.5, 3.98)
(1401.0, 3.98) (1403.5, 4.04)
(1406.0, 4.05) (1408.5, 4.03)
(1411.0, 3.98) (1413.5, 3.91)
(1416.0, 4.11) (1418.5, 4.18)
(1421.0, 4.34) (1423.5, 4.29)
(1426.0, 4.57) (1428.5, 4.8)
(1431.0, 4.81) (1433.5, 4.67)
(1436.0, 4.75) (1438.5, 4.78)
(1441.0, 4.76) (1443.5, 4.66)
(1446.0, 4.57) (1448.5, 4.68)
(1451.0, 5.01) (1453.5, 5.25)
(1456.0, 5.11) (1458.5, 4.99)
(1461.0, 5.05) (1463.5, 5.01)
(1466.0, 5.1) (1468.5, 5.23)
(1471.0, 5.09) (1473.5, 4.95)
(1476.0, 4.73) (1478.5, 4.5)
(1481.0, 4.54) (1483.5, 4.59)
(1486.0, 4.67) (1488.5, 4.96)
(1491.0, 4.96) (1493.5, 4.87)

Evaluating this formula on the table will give 0.019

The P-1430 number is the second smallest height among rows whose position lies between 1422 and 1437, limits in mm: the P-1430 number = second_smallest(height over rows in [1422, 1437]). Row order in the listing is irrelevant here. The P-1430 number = 4.57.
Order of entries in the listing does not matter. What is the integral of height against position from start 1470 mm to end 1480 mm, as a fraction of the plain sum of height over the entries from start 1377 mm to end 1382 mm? 5.8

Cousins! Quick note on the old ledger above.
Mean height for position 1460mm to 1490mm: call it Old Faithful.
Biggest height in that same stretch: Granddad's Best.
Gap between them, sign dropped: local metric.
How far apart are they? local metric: 0.36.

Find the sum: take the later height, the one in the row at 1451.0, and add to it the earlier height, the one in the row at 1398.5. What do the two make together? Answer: 8.99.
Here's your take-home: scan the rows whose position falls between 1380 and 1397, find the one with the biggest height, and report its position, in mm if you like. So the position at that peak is 1383.5 mm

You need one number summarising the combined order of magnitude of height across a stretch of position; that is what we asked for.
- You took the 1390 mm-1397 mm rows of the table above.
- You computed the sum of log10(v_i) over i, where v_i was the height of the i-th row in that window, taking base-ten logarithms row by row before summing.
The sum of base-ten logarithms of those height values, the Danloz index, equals 1.82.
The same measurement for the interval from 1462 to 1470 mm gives 2.13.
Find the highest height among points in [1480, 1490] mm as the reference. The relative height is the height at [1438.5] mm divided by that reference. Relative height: 0.964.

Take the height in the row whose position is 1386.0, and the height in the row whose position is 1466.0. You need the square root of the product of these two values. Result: 4.60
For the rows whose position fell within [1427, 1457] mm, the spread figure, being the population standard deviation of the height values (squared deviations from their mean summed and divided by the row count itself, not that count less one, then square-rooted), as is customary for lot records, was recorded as 0.19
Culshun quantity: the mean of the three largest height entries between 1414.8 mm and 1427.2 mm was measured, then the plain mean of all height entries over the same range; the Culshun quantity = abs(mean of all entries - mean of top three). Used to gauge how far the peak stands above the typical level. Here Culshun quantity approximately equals 0.10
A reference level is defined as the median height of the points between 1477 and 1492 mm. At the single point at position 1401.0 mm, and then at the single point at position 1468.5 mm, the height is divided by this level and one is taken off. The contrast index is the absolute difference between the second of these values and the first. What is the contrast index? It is 0.27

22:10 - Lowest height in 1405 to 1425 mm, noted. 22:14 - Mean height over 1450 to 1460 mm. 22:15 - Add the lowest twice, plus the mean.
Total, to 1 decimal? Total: 12.9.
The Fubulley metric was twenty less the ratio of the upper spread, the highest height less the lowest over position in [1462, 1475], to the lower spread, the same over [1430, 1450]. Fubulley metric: 18.8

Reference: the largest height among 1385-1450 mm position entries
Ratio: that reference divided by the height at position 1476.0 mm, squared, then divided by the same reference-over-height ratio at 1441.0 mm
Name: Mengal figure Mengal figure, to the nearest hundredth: 1.02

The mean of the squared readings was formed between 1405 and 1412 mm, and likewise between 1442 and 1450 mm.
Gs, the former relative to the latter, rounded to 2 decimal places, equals 0.75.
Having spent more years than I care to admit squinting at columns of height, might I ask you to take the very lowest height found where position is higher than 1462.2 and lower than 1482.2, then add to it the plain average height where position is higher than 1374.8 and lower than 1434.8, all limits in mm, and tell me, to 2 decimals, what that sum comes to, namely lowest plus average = 8.70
